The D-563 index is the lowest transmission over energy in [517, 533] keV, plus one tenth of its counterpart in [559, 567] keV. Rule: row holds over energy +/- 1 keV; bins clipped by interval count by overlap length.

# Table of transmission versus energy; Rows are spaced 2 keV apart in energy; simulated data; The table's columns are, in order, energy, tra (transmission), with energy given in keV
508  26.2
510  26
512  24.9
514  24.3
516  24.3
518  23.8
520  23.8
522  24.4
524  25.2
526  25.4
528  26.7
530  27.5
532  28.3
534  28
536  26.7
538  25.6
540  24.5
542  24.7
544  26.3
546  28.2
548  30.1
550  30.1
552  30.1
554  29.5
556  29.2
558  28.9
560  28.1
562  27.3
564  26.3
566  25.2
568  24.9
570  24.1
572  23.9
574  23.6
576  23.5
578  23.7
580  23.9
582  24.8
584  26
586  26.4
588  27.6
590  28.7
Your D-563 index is 26.3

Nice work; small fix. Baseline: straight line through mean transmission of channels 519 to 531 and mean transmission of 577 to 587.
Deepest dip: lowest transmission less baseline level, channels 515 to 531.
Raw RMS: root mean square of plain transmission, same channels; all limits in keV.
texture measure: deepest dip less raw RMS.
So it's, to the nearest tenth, -26.9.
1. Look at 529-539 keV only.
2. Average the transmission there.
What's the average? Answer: 27.2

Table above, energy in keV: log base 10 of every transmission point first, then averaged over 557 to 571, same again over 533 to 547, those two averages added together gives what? 2.84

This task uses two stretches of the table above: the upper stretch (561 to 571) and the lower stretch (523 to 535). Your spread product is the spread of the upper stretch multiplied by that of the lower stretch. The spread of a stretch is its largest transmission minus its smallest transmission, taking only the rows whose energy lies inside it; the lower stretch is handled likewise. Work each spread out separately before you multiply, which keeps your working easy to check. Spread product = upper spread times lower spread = 10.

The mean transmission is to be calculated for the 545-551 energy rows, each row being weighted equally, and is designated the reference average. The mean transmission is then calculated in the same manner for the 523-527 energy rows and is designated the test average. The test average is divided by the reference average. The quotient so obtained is 0.86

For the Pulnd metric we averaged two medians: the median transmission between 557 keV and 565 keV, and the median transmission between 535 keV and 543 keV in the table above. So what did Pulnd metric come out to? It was 26.4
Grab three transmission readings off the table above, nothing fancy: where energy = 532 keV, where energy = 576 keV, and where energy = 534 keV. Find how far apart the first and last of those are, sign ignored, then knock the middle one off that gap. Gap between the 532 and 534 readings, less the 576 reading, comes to -23.2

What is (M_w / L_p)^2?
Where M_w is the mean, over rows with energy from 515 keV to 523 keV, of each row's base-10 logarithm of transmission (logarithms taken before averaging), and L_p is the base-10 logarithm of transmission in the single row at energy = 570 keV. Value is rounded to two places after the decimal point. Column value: 1.00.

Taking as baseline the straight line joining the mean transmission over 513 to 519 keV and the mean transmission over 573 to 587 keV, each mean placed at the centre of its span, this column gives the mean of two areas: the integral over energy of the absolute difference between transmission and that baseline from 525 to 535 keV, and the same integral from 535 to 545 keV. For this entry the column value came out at 21.1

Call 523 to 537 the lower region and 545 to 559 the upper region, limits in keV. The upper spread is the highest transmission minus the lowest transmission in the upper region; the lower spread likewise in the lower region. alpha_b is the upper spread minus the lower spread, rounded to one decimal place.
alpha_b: -1.2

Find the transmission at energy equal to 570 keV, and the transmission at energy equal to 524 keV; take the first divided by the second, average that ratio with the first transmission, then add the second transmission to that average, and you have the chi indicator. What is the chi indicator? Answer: 38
